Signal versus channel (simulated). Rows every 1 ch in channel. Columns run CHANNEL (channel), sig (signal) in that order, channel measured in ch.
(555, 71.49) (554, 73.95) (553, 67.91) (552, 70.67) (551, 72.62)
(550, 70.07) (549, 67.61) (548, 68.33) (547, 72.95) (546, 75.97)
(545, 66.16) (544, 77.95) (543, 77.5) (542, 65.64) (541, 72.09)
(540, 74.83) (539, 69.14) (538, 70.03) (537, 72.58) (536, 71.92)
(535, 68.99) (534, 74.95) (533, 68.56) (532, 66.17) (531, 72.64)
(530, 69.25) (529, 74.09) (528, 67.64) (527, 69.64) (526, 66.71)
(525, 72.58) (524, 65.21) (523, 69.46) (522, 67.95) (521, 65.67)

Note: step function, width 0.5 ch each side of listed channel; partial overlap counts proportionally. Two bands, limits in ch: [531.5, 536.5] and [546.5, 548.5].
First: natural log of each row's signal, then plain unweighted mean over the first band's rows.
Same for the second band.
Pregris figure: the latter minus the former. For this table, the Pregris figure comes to 0.008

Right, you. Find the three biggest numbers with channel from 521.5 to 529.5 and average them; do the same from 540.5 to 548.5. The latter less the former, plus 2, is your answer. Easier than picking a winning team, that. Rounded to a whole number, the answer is 7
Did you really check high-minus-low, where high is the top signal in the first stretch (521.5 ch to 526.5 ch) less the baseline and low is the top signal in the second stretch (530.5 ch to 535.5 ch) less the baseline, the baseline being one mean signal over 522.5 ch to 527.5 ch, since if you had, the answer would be -2.4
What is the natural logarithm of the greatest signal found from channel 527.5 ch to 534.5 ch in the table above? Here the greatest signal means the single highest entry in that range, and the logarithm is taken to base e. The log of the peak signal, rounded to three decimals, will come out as 4.317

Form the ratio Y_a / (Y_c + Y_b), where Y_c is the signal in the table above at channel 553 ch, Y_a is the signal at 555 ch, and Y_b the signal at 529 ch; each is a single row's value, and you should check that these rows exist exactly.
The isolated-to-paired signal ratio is 0.503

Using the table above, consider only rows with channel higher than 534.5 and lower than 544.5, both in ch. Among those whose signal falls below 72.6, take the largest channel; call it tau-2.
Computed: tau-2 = 542 ch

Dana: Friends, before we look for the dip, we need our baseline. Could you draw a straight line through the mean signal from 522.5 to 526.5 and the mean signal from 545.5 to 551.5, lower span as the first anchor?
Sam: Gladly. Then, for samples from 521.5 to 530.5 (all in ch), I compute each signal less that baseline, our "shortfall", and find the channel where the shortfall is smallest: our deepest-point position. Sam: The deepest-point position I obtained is 524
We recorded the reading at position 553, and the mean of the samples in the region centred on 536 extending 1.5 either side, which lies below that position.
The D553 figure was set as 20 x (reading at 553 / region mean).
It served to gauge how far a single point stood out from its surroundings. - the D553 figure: 19.1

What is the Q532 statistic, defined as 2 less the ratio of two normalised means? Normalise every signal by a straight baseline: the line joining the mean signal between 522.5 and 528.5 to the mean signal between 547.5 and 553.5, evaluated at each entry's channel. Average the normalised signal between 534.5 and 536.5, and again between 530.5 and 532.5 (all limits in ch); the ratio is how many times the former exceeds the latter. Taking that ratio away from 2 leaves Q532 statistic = 0.987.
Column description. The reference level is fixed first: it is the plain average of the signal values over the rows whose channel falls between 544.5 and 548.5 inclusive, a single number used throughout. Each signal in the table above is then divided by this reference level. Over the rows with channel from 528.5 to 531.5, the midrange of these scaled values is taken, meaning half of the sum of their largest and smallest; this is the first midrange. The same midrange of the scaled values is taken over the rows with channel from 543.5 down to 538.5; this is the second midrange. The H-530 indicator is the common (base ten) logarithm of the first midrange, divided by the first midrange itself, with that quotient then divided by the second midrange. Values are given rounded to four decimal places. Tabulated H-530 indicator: 0.0049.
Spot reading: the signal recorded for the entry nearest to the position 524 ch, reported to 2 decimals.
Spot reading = 65.21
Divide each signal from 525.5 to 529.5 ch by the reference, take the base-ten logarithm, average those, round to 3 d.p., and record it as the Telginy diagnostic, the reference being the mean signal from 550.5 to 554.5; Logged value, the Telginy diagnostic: -0.011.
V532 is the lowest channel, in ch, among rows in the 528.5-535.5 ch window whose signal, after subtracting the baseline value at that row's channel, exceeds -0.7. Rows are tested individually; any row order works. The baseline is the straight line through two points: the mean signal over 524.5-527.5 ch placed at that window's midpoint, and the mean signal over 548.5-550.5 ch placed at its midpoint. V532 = 529 ch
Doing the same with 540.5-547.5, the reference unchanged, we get 541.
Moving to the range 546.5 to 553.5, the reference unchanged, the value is 547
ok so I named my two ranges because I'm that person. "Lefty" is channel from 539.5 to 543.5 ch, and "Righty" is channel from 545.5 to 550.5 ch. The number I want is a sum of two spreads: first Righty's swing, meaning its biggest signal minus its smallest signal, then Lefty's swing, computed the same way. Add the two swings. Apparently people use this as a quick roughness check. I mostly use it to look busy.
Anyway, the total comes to 20.2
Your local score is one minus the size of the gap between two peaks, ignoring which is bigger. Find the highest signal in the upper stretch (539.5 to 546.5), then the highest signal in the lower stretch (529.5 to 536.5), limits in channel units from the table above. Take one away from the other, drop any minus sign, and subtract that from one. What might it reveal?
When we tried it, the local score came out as -2.0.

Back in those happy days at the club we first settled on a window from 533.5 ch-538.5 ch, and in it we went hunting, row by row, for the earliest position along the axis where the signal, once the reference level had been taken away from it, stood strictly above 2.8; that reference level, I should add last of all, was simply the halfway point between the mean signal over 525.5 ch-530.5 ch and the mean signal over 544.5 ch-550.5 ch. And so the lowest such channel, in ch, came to 534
